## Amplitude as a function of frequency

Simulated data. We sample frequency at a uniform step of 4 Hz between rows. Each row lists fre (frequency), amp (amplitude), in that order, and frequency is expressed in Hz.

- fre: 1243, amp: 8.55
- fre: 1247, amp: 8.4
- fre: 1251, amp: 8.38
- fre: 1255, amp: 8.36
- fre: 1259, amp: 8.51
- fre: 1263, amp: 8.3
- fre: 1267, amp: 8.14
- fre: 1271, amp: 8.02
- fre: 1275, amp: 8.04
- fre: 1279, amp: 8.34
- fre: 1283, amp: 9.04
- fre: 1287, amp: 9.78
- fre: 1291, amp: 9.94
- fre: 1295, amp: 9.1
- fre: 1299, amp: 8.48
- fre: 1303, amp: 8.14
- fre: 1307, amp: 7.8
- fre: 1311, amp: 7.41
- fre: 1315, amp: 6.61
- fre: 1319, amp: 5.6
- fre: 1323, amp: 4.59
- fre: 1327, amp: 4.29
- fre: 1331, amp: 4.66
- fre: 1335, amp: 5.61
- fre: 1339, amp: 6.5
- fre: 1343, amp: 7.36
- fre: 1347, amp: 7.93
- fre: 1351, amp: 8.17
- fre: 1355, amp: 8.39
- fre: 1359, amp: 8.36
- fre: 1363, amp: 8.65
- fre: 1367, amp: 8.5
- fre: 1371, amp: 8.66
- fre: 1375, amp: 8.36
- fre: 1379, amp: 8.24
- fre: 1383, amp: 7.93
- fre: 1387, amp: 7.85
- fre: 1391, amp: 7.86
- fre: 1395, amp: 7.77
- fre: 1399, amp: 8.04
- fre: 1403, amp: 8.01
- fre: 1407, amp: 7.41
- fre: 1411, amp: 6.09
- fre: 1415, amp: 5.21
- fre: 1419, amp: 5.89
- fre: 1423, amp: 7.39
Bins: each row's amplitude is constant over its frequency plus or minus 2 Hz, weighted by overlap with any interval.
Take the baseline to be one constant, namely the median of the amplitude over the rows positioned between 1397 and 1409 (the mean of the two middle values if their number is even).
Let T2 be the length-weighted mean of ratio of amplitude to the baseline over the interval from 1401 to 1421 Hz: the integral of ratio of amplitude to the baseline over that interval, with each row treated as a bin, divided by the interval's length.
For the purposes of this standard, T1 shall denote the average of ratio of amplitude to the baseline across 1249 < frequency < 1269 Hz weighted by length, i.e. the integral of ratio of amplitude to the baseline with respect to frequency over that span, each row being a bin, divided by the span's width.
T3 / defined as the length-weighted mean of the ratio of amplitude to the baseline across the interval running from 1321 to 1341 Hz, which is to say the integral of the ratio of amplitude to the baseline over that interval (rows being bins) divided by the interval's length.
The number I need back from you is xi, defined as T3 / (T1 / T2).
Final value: 0.5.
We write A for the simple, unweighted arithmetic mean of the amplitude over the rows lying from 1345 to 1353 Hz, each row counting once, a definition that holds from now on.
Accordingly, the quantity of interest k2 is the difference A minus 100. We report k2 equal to -91.95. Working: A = 8.05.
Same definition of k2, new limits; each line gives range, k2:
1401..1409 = -92.29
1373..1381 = -91.70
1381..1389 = -92.11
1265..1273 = -91.92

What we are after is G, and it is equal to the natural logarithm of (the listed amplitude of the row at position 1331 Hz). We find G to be 1.54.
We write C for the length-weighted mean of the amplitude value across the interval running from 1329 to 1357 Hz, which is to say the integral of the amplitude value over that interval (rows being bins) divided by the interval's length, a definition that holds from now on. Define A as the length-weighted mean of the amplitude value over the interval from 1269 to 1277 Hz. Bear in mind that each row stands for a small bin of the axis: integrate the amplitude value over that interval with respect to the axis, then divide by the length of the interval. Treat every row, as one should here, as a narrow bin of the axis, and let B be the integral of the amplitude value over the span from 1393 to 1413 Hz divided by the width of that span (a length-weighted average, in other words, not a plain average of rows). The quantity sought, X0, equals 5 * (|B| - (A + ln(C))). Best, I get -13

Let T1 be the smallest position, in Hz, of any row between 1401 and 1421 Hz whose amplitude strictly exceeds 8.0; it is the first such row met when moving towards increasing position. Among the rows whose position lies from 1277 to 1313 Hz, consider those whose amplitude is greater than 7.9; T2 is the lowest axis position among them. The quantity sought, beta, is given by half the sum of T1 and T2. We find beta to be 1341 Hz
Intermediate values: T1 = 1403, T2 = 1279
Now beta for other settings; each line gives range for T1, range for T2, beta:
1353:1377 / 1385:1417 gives 1377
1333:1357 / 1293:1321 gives 1323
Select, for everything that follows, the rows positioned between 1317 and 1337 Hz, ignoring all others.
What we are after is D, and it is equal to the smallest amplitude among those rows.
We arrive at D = 4.29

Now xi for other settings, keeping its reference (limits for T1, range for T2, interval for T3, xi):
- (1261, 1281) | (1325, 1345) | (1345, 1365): 0.7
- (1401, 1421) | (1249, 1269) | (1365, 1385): 1.3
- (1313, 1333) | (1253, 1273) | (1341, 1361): 1.6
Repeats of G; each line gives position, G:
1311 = 2.00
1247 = 2.13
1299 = 2.14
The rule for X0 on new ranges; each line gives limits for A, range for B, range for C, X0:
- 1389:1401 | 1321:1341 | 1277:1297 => -25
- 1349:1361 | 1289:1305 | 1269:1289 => -8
